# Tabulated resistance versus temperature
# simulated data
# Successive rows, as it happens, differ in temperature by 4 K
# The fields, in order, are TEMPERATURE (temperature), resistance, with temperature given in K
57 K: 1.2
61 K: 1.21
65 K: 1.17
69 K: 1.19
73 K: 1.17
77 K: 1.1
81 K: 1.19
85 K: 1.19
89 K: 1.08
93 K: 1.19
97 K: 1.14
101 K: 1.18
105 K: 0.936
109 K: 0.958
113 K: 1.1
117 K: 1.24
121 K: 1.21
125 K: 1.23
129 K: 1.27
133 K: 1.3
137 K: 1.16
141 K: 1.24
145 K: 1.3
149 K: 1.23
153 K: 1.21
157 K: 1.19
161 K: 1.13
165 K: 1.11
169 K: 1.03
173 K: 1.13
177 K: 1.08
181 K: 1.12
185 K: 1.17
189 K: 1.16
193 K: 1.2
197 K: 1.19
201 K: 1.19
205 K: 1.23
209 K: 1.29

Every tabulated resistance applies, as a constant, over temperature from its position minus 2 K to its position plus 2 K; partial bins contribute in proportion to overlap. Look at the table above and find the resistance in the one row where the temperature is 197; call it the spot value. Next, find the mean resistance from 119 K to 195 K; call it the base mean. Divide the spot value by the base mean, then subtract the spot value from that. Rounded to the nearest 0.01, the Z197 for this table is -0.18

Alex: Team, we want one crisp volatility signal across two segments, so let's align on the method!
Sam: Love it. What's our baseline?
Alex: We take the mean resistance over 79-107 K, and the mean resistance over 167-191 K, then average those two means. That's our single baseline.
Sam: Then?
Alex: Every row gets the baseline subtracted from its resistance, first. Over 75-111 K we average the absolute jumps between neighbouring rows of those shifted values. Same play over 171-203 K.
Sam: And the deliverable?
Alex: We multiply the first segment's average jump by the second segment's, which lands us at 0.0024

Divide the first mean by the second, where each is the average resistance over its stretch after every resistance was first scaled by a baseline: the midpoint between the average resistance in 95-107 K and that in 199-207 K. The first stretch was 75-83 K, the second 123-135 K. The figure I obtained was 0.90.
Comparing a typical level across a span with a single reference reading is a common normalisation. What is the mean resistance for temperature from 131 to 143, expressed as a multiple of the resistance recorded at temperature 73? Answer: 1.05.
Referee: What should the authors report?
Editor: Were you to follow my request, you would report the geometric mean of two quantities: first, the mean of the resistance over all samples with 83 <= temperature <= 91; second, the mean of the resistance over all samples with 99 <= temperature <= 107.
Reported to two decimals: 1.10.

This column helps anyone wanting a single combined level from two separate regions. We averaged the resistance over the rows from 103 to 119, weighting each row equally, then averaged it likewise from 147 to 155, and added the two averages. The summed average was 2.28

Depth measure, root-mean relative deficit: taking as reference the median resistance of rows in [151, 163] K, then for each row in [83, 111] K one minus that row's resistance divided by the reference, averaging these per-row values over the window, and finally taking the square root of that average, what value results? 0.281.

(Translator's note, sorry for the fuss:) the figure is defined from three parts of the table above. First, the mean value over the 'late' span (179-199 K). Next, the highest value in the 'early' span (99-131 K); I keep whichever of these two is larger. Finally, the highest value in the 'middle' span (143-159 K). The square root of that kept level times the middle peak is 1.28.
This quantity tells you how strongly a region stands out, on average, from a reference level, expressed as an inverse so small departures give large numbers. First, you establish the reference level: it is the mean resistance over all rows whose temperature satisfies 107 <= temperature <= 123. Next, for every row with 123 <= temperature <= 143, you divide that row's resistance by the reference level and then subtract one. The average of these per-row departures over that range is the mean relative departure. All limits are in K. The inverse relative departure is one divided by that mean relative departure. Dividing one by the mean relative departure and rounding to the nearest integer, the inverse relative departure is 10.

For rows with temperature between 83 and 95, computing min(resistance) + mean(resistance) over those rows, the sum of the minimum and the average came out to 2.23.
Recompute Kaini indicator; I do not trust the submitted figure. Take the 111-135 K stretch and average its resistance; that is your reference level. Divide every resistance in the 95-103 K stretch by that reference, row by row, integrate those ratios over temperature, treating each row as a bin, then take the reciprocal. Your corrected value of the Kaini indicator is 0.132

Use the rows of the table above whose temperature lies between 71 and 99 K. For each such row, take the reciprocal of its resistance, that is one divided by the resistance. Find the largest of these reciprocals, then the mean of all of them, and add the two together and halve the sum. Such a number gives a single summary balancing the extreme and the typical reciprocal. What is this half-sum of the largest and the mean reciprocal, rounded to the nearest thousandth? 0.898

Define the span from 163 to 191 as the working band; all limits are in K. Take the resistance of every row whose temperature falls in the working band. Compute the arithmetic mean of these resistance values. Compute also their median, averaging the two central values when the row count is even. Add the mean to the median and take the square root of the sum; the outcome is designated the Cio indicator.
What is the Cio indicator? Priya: 1.49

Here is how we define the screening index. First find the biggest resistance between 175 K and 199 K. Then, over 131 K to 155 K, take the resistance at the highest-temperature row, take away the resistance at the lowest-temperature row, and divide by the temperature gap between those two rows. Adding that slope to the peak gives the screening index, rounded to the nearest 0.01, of 1.20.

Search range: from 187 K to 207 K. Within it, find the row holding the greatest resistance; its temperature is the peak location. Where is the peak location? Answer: 205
